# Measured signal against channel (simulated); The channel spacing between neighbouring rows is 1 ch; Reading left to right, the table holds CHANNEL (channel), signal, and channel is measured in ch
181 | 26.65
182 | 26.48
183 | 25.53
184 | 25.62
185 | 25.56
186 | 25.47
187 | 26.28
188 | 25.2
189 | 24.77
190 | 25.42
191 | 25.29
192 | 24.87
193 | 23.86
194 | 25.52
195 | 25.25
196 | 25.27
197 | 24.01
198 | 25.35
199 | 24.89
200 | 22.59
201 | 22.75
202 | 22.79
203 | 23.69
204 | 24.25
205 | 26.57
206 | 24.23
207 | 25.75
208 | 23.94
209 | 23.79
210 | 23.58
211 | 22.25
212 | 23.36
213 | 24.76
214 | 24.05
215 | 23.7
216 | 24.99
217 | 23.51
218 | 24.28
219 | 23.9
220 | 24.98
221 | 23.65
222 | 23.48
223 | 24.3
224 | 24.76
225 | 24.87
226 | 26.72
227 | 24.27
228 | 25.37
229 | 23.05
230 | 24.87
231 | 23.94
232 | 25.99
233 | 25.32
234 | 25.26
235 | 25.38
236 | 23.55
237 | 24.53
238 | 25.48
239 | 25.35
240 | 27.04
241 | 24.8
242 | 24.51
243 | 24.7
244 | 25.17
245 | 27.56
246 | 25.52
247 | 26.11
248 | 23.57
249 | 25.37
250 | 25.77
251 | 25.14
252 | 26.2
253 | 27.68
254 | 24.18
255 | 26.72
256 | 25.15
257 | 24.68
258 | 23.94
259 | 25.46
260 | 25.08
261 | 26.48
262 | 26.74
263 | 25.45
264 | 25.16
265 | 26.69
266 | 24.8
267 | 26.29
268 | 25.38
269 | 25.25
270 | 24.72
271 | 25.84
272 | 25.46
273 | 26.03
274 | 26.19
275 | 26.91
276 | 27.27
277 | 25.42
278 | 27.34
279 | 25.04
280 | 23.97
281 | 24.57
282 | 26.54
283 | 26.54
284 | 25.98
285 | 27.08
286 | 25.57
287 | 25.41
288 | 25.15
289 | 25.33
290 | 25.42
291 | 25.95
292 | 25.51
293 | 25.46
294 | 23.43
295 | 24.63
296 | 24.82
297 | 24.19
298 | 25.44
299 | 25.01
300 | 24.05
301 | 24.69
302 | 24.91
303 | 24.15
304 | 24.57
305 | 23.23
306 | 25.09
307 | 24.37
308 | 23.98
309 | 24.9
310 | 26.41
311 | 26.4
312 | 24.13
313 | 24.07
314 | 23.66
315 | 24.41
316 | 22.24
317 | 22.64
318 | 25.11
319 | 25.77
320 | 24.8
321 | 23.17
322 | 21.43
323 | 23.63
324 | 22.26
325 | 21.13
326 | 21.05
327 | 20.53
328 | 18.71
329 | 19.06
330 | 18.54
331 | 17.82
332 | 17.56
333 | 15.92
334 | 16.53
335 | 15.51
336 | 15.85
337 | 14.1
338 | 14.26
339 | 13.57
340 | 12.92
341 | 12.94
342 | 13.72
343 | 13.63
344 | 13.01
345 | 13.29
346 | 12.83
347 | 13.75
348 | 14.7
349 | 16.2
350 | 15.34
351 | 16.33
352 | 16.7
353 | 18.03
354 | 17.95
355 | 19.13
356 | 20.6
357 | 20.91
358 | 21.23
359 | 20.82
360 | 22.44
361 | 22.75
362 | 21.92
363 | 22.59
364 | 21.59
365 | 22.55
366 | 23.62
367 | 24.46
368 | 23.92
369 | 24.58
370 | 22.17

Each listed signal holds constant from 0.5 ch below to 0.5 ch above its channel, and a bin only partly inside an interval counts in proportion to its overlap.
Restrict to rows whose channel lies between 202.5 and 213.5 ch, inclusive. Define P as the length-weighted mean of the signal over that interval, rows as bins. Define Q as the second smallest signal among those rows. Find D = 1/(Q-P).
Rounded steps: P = 24.2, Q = 23.36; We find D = -1.19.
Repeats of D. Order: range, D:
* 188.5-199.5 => -1.06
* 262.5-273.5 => -1.33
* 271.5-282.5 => -0.76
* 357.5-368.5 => -0.77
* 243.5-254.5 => -0.68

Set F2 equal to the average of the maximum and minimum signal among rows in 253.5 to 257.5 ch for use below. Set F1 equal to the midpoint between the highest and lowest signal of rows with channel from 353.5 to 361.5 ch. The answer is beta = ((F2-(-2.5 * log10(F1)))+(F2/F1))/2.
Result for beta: 15.0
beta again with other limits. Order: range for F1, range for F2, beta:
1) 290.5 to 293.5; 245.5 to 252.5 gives 14.7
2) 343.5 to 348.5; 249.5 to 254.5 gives 15.3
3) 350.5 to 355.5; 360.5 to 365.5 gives 13.3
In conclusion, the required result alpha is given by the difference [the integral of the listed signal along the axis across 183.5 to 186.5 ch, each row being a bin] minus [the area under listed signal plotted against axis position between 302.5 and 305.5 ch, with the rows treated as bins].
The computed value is 5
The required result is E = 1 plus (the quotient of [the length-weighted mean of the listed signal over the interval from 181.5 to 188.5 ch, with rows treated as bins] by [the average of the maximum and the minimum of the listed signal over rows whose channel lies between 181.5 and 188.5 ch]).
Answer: 2.00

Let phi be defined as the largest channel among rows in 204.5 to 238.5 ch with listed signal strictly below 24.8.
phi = 237 ch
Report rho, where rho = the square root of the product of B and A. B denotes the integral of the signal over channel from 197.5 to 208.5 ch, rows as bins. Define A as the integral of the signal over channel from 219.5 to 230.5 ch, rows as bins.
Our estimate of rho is 269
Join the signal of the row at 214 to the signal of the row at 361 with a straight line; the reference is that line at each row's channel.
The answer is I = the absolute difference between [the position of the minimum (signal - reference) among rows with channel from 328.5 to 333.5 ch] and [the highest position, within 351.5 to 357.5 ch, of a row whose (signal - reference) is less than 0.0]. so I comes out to 24 ch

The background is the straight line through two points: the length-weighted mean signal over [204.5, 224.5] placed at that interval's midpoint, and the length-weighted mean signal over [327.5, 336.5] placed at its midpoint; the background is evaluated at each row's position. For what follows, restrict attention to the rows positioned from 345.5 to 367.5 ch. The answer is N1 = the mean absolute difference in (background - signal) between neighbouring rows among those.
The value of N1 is 0.89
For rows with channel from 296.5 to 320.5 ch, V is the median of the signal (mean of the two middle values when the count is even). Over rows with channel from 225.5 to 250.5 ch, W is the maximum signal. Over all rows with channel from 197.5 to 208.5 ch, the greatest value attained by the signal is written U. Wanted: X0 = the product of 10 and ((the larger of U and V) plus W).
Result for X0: 541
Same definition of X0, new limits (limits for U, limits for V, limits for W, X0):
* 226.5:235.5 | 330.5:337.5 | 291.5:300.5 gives 515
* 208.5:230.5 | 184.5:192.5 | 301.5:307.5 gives 518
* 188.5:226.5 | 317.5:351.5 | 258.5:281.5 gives 541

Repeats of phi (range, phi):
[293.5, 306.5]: 305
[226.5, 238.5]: 237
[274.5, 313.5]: 313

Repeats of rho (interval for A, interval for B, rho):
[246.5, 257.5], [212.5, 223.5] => 273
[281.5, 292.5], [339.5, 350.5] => 208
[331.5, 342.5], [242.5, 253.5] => 215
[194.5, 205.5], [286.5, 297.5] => 271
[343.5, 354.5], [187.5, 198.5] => 215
